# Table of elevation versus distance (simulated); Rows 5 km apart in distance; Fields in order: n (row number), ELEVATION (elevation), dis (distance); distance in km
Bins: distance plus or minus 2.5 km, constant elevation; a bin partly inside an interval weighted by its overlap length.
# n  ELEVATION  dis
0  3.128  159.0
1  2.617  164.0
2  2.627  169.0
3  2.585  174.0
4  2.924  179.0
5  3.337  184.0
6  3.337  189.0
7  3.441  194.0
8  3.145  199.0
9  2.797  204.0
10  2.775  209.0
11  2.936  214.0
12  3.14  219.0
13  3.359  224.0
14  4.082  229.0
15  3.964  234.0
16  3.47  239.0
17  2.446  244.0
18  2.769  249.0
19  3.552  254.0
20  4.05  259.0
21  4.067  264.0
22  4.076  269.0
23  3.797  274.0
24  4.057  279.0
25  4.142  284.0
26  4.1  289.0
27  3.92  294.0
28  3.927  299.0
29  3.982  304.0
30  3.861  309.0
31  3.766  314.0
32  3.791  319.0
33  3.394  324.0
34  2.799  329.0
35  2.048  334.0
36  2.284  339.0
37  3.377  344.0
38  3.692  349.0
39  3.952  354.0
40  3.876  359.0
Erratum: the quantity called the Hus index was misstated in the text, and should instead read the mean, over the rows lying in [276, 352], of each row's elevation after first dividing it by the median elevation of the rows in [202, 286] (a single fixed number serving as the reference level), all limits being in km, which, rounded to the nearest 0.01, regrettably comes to 1.00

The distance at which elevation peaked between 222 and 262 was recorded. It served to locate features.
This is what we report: 229.0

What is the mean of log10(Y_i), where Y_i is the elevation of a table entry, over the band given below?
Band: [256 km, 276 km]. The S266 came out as 0.60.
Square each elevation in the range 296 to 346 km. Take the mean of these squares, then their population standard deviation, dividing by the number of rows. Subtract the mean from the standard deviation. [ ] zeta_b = -7.4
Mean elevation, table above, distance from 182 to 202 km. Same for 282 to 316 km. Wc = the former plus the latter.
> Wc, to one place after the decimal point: 7.3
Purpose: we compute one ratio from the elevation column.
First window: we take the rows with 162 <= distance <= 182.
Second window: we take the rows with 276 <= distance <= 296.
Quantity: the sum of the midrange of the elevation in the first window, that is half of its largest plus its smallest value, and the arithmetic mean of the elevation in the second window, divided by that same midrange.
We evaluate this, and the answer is 2.47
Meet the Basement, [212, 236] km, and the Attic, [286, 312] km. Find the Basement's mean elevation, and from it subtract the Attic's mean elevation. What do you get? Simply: -0.46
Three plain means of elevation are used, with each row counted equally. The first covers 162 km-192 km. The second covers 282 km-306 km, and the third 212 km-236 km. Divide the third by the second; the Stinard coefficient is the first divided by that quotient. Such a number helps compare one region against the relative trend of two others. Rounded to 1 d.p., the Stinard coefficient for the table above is 3.3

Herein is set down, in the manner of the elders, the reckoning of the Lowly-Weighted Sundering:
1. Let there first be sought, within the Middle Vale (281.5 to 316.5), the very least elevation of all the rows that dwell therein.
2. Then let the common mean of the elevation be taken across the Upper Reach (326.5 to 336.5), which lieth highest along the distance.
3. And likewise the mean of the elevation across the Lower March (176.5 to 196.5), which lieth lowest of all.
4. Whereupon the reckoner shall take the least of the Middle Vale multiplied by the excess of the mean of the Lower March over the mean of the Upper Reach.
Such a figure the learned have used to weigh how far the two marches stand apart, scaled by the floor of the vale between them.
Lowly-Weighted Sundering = 3.1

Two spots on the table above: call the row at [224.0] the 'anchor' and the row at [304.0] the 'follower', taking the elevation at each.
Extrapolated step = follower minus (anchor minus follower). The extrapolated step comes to 4.6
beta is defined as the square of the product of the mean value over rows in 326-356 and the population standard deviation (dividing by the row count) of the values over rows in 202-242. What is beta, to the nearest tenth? 2.0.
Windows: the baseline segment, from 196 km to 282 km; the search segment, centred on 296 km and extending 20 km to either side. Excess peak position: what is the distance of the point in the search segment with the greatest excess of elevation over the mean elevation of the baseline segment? 284.0 km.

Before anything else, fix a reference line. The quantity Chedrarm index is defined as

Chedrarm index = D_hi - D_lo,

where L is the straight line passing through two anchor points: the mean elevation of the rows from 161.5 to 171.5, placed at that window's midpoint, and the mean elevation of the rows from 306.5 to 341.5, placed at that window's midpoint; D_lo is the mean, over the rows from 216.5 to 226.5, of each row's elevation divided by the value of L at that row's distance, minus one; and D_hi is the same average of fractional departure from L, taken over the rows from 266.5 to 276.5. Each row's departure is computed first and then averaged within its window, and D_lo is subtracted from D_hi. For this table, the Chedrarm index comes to 0.2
